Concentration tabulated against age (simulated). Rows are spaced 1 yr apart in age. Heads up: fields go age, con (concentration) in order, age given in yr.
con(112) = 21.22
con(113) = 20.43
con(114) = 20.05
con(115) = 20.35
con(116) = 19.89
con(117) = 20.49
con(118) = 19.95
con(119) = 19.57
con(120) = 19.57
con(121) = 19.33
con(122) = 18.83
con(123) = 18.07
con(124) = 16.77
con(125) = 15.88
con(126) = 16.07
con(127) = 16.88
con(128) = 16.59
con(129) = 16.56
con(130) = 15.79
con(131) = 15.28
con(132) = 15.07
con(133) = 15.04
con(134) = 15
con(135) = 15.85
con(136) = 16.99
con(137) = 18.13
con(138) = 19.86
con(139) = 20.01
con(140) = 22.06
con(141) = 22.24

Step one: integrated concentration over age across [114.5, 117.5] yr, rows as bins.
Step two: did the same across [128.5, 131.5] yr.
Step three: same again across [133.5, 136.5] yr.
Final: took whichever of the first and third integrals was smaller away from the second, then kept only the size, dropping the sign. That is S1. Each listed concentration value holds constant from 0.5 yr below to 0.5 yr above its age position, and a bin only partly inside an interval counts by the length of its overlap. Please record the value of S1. 0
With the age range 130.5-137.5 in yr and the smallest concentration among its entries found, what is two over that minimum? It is 0.133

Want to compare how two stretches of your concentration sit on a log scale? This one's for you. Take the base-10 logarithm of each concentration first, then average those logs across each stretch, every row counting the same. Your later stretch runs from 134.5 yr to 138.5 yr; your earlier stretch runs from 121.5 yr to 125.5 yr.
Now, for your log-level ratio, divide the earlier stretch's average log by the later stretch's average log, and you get 0.99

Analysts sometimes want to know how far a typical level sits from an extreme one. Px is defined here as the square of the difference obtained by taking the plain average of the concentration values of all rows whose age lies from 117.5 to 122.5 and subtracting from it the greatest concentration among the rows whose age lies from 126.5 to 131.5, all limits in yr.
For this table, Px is 6.6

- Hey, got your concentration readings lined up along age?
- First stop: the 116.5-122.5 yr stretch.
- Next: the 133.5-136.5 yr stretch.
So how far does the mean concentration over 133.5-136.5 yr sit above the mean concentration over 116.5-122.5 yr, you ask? -3.7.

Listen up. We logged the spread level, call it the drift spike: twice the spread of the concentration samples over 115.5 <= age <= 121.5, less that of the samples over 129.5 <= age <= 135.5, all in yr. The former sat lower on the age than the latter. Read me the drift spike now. 0.4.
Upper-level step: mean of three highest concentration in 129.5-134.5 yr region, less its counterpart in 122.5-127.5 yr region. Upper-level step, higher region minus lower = -1.9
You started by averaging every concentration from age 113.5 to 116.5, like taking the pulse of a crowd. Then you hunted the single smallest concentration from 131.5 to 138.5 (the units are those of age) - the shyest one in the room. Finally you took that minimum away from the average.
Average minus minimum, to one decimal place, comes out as 5.1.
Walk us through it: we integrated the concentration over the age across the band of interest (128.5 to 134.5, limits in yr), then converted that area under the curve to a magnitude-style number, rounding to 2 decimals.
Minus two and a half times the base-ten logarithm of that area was -4.92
